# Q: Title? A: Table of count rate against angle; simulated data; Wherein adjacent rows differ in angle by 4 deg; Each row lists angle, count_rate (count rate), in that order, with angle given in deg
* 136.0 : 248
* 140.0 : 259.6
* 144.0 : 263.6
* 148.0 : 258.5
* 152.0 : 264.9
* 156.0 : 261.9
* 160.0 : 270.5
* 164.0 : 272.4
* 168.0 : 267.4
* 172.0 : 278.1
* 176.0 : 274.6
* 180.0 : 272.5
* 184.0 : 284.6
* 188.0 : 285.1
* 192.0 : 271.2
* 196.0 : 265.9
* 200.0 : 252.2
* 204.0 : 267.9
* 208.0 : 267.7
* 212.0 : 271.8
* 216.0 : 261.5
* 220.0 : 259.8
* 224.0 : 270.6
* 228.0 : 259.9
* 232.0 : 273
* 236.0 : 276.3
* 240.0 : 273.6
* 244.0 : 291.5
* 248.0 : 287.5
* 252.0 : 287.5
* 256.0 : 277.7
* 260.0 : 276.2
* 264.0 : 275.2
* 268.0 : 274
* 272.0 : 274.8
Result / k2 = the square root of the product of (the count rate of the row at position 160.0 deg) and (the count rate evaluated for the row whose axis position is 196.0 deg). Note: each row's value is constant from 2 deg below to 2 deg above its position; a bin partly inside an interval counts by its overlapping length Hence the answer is 268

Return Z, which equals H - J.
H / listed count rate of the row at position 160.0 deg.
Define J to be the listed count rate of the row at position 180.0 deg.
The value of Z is -2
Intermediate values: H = 270.5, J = 272.5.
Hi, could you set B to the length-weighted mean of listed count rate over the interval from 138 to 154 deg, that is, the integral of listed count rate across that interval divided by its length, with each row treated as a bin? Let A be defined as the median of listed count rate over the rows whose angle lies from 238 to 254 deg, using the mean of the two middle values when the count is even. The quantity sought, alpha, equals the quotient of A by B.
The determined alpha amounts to 1.10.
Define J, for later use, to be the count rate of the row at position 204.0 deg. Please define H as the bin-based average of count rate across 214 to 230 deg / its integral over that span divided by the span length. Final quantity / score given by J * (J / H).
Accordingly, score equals 273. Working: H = 263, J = 267.9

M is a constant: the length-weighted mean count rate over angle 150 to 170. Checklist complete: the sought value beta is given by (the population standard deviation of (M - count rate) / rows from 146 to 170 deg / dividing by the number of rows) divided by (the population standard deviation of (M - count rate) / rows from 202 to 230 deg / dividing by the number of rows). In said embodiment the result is 1.01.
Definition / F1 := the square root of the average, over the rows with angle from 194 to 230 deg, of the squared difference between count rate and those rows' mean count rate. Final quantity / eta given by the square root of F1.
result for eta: 2.44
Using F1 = 5.9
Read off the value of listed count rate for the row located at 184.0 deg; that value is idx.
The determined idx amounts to 284.6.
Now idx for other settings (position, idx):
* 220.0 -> 259.8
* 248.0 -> 287.5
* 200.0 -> 252.2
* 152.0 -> 264.9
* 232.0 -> 273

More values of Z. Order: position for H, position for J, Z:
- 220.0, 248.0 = -28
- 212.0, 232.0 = -1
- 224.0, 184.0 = -14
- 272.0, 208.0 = 7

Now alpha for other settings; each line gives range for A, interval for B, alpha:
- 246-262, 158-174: 1.04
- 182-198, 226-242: 1.03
